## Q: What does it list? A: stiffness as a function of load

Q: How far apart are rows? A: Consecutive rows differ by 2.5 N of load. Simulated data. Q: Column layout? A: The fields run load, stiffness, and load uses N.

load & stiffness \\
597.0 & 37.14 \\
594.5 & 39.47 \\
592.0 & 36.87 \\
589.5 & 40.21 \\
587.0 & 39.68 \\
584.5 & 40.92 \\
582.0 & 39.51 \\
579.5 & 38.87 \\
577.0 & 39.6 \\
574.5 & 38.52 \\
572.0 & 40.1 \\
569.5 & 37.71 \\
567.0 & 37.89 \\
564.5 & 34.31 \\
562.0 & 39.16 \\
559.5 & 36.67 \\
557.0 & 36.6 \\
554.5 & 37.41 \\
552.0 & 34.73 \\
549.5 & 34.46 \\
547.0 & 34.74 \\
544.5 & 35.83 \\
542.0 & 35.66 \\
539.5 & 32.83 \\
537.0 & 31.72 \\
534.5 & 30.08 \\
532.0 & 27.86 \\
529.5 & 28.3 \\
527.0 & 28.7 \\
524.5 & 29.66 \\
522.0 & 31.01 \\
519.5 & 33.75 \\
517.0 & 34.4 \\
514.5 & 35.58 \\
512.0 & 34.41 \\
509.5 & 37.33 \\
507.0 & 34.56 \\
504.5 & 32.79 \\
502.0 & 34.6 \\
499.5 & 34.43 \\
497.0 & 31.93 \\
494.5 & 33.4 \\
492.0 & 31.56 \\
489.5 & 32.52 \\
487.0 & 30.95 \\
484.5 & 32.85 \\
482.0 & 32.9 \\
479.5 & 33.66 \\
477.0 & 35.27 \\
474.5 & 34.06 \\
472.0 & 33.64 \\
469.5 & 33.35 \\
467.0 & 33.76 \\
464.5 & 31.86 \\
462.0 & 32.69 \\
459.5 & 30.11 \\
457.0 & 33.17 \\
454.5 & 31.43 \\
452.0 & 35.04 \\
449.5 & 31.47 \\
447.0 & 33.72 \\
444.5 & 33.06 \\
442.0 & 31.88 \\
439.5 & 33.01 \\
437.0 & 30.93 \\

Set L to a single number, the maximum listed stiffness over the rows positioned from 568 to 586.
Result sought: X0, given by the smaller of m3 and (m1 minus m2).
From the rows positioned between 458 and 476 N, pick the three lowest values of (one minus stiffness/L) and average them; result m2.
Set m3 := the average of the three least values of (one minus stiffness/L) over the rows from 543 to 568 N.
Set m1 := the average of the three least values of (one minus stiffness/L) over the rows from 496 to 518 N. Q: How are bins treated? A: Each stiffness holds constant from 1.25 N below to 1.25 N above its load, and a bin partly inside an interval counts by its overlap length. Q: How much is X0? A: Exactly -0.05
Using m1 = 0.12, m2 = 0.174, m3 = 0.068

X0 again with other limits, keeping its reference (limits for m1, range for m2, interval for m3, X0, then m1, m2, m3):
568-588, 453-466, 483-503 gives -0.19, 0.02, 0.204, 0.166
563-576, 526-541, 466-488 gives -0.18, 0.05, 0.229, 0.160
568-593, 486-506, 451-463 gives -0.15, 0.01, 0.166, 0.178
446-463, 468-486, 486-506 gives 0.01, 0.17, 0.161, 0.166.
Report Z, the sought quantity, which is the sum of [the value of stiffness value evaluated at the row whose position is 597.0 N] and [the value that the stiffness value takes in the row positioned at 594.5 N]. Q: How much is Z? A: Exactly 76.6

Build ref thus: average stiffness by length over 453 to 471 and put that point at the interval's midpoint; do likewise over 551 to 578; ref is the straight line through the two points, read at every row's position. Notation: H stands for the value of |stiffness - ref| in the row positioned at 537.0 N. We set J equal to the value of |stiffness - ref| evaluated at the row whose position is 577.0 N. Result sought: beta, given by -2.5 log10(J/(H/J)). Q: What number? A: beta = 0.8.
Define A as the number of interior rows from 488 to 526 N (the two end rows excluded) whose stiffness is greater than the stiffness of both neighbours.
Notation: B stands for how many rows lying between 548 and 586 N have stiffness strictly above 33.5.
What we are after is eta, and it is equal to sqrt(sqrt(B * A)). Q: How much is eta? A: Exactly 2.78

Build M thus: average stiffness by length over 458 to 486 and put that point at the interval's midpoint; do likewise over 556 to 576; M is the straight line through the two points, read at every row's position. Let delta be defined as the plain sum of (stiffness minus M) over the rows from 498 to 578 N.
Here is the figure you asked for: -56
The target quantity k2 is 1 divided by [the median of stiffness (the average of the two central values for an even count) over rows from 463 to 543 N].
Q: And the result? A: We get 0.0302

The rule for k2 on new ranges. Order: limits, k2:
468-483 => 0.0297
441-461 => 0.0308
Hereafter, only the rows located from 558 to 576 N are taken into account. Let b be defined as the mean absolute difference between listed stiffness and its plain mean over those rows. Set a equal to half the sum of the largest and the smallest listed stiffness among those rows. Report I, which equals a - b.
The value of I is 36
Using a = 37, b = 1.3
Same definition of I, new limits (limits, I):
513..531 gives 29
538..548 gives 33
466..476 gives 33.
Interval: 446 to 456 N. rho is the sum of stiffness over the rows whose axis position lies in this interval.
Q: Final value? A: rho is 132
